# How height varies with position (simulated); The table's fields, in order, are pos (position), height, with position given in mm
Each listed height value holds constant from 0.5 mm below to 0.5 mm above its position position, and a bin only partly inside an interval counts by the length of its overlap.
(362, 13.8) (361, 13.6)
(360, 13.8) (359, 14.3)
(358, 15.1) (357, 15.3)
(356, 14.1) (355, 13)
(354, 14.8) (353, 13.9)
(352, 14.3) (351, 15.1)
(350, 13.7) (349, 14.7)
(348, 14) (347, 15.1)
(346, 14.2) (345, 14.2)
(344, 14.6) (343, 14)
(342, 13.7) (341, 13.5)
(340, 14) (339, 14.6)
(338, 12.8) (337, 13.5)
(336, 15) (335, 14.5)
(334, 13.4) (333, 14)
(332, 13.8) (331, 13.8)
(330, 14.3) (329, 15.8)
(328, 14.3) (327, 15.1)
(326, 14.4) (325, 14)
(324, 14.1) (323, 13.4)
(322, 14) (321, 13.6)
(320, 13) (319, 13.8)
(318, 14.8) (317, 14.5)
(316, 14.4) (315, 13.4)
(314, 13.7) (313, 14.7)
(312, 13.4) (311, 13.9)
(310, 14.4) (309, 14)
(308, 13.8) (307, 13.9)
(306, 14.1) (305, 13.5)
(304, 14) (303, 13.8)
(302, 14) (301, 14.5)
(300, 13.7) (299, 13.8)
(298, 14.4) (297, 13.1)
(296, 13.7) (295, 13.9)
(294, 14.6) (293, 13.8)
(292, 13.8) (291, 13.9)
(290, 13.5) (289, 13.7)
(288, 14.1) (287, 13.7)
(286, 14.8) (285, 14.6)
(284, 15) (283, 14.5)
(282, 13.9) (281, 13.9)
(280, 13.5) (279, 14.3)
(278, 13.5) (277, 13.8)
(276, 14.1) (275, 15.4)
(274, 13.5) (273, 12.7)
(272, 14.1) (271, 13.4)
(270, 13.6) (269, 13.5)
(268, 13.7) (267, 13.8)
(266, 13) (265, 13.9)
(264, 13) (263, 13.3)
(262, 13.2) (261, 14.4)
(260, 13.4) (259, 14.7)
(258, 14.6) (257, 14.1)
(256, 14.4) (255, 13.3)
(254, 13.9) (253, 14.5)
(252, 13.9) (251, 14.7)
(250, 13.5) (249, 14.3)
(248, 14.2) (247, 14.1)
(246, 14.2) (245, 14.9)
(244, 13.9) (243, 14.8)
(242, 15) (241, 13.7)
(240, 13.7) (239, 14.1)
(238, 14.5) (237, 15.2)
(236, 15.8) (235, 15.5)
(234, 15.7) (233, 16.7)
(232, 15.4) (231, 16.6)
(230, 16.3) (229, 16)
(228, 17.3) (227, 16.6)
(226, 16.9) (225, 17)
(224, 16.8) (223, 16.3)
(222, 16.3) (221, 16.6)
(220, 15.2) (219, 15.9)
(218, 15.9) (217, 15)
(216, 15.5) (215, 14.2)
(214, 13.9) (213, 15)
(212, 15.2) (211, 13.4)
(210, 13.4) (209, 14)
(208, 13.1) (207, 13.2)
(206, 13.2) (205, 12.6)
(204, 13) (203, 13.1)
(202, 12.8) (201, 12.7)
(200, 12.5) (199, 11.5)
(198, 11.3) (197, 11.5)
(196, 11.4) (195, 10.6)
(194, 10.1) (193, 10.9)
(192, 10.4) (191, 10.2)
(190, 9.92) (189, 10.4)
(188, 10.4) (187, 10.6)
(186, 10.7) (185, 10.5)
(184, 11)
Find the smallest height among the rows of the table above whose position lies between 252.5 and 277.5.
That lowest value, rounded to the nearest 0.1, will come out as 12.7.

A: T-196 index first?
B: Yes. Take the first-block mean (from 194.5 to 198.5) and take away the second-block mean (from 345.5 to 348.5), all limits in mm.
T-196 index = -3.2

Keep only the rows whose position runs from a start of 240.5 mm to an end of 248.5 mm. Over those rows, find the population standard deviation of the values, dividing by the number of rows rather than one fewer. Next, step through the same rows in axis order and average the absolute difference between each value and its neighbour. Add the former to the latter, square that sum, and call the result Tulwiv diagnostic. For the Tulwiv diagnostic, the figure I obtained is 1.1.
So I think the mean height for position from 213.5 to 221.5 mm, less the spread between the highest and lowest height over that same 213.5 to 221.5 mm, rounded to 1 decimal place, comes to 12.6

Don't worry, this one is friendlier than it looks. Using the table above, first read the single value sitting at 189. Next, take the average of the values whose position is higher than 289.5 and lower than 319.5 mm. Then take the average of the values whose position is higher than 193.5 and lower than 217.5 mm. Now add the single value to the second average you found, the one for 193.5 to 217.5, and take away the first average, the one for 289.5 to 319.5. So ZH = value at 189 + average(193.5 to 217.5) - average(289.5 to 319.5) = 9.4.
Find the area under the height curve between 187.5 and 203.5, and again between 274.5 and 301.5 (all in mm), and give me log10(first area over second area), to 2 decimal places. -0.32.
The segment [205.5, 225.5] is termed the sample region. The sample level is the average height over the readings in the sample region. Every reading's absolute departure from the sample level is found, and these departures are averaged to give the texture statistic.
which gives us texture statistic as 1.1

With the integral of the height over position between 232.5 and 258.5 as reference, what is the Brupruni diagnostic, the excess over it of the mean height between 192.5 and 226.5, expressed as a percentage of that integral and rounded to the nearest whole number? -96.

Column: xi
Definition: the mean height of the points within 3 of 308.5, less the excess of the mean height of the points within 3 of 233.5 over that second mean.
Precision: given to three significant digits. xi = 12.1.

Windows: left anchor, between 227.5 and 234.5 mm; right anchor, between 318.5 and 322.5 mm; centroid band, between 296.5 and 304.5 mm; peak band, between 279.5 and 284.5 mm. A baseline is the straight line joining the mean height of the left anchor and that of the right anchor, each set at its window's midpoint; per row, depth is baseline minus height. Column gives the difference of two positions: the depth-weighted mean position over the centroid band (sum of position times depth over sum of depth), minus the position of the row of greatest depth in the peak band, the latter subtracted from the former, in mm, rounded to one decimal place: 18.9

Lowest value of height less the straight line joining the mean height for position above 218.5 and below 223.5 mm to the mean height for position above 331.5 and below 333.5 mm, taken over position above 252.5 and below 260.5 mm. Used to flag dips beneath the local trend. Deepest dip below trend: -2.1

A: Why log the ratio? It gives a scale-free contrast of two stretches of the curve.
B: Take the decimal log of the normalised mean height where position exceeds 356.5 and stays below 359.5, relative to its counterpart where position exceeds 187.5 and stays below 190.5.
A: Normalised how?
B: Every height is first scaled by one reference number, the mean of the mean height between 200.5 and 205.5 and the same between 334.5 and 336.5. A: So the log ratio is 0.16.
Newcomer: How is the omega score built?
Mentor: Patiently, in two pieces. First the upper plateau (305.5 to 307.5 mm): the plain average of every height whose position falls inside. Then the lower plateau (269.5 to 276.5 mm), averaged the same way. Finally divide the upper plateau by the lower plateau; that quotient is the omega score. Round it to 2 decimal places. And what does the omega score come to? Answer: 1.01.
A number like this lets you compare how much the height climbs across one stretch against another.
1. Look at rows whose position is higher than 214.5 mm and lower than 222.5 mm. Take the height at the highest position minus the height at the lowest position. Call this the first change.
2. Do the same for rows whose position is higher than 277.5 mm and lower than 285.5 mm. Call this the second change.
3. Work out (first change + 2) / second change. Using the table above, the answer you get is 4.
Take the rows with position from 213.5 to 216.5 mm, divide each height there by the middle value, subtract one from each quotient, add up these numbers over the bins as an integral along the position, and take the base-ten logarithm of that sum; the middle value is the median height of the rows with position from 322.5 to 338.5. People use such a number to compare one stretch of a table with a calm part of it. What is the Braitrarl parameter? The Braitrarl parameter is -0.99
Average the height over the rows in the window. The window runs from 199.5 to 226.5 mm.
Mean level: 14.5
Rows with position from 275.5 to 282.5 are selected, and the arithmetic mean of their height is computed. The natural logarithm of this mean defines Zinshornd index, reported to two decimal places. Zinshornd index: 2.63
